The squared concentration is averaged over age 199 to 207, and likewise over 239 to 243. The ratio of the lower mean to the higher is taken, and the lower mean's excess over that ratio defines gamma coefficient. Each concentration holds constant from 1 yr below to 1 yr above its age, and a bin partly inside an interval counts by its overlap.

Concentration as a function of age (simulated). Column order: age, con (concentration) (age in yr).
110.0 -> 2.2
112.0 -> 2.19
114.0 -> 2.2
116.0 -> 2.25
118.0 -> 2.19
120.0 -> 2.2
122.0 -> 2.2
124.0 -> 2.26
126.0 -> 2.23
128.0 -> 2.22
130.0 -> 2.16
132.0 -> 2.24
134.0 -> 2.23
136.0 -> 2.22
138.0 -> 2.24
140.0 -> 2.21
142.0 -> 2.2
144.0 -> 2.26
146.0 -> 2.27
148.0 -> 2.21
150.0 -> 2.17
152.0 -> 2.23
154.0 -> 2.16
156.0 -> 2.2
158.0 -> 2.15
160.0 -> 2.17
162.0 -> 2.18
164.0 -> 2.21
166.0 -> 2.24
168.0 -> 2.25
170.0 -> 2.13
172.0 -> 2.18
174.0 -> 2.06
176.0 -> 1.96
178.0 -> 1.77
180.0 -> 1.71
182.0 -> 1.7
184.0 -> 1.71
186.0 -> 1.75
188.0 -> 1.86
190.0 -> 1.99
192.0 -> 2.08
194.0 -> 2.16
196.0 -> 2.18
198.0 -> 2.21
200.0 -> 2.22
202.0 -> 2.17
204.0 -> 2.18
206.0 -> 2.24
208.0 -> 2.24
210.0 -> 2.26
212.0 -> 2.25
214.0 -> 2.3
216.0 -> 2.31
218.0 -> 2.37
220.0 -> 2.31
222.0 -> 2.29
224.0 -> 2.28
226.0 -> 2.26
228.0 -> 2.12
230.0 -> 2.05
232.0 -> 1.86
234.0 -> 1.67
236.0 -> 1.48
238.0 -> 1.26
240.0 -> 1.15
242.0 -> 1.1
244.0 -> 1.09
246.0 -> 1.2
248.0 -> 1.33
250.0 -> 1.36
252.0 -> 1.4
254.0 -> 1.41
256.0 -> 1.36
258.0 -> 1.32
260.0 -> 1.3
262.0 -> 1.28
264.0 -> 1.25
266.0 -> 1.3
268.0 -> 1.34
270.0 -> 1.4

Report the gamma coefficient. 1.0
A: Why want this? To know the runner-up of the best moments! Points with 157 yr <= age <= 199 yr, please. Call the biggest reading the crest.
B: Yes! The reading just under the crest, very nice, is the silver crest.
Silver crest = 2.24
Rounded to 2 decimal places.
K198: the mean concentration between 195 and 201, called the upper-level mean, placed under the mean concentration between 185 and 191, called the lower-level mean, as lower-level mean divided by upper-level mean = 0.85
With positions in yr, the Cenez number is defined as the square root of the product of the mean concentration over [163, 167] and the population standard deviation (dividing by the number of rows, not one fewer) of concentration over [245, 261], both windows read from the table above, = 0.37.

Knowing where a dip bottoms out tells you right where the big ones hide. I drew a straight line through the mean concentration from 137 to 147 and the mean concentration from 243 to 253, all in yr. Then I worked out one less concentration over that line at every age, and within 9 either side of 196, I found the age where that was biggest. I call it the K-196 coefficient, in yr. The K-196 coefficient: 188.0 yr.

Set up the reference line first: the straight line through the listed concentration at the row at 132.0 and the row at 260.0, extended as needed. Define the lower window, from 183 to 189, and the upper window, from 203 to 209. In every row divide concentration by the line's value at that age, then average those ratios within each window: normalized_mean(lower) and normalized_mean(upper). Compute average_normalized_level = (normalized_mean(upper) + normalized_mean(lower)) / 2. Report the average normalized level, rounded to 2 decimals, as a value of 1.14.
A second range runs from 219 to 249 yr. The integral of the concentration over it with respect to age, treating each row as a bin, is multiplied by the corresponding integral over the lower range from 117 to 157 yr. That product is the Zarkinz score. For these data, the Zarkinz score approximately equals 4510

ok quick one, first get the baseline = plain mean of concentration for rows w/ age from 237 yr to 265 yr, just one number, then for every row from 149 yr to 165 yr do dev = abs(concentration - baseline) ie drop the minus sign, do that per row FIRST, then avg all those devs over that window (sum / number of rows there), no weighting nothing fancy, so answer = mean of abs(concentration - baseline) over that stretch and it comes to 0.91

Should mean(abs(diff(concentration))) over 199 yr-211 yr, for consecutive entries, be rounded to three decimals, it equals 0.028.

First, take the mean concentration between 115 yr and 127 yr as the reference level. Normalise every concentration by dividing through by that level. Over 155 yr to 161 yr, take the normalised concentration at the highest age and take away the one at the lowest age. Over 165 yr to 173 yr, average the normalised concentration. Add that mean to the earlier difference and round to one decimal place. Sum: 1.0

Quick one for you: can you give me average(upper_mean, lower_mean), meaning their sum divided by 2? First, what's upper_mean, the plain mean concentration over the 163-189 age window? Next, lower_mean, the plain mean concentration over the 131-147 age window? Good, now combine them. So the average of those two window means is 2.10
